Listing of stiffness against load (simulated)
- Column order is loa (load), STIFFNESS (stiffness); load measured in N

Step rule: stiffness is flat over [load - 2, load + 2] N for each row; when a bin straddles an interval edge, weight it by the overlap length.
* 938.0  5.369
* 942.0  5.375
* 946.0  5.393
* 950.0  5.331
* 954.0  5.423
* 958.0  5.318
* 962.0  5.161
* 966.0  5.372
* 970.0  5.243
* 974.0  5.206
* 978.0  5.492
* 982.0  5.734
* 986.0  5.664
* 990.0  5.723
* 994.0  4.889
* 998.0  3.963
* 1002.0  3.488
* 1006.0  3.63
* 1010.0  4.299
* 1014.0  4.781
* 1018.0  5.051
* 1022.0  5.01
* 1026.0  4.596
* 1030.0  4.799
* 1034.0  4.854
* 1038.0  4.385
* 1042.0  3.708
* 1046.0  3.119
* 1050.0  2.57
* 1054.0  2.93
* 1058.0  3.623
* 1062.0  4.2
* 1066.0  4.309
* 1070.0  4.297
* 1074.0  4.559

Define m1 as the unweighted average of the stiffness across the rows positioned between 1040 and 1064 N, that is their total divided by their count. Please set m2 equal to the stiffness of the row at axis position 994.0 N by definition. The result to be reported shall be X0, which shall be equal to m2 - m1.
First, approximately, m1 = 3.4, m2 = 4.889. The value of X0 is 1.5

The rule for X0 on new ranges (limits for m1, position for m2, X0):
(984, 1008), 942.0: 0.8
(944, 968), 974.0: -0.1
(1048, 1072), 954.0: 1.8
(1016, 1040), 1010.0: -0.5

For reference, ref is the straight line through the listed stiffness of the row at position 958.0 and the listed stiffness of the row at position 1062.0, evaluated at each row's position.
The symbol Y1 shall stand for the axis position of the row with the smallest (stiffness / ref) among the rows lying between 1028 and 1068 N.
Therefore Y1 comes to 1050.0 N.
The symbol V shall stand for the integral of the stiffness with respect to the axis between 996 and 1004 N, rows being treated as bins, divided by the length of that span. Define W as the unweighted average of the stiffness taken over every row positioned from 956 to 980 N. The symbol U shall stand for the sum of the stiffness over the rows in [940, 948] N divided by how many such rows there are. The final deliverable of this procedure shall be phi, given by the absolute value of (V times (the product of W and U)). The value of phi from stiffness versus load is 106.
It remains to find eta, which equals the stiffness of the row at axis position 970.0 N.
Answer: 5.243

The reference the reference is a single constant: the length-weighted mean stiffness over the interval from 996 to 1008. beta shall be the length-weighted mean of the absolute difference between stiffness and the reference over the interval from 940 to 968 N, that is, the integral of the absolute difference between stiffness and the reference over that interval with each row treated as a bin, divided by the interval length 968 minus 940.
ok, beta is 1.6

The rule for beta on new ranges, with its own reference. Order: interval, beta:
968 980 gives 1.6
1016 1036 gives 1.2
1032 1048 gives 0.6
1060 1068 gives 0.6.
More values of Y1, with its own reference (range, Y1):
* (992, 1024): 1002.0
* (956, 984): 962.0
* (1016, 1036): 1026.0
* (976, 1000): 998.0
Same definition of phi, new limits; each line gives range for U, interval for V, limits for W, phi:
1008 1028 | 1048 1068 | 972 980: 90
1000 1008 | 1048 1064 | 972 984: 65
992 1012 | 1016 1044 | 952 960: 101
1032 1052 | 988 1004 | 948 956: 91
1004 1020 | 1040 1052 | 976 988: 78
